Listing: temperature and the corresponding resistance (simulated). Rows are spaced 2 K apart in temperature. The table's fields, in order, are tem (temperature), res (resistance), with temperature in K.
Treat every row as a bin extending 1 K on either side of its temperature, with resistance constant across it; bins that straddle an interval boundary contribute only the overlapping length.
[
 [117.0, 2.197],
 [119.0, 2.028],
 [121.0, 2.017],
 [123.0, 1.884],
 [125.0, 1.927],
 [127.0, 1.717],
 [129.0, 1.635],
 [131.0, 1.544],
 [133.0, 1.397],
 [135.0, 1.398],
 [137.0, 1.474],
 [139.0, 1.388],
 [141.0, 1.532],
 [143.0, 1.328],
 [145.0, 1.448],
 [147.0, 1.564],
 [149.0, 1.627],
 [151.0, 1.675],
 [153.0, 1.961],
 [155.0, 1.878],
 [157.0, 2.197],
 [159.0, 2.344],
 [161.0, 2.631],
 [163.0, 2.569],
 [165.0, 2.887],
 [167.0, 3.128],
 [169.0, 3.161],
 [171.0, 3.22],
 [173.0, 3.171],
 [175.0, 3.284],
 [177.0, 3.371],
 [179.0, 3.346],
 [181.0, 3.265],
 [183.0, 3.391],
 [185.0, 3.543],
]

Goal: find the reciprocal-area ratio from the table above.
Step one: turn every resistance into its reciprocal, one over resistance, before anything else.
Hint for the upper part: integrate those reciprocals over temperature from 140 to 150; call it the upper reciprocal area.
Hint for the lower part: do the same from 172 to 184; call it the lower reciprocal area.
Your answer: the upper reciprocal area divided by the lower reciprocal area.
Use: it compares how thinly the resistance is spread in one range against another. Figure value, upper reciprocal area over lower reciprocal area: 1.8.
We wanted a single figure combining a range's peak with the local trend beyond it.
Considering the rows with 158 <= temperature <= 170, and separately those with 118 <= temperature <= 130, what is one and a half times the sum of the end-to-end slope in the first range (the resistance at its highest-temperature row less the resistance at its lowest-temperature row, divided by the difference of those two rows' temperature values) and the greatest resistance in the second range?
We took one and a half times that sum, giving 3.16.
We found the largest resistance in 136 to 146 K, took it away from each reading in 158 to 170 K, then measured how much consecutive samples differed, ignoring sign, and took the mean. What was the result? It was 0.188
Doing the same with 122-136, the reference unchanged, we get 0.096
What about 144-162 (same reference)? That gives 0.169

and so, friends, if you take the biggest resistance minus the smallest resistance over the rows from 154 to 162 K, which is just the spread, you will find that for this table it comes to 0.75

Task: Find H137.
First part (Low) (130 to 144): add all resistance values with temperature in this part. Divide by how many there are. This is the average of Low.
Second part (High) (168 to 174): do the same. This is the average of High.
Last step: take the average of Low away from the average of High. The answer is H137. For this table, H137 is 1.7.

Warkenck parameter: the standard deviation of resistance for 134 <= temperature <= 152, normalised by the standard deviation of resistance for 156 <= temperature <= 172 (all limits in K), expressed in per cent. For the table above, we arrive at 30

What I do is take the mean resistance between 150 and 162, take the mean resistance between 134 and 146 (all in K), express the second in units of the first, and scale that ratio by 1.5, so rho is 1.0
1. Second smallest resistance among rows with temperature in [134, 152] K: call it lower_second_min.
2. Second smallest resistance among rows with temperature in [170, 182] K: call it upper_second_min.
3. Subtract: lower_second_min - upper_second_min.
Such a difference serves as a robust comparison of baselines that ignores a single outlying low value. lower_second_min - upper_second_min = -1.8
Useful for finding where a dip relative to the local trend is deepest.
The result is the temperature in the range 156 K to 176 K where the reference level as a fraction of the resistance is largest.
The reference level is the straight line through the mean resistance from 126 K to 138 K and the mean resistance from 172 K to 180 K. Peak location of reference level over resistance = 157.0 K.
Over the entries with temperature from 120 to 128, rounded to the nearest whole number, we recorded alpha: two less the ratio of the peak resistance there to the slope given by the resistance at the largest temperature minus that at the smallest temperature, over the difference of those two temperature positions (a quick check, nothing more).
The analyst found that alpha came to 42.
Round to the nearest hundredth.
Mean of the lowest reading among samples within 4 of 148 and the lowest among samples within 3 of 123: 1.67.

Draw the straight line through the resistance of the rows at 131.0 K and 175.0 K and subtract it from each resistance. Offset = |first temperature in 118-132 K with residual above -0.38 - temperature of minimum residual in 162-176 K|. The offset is 44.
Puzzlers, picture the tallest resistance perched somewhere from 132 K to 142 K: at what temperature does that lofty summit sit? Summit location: 141.0 K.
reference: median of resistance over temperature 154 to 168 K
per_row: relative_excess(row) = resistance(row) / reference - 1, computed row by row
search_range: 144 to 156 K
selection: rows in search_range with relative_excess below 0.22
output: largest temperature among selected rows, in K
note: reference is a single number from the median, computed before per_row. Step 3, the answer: 155.0 K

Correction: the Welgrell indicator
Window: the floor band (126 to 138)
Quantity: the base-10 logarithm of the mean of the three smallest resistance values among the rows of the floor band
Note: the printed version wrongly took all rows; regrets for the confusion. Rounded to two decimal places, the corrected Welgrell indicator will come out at 0.15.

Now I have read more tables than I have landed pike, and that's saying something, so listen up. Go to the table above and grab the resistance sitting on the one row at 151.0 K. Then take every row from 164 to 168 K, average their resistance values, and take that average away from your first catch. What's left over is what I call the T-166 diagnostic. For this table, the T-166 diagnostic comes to -1.3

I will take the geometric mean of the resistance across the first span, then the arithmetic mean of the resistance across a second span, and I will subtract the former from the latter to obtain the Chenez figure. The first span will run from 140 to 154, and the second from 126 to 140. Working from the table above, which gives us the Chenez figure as -0.1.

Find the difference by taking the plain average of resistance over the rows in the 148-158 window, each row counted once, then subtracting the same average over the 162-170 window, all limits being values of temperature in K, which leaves -1.1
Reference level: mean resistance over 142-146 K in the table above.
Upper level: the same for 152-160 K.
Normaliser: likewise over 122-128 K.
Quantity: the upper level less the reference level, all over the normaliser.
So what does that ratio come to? 0.38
